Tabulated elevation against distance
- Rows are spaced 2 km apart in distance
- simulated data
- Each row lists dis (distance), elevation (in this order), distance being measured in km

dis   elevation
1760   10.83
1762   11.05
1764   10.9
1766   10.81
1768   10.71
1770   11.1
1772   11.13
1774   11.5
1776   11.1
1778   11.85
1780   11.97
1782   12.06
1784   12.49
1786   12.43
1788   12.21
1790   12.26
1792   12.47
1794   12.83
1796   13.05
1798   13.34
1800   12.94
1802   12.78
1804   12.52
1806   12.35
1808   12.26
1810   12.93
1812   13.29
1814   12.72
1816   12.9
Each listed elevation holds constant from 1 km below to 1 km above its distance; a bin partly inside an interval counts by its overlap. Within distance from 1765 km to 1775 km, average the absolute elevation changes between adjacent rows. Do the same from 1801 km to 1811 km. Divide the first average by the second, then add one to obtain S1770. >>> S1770 1.75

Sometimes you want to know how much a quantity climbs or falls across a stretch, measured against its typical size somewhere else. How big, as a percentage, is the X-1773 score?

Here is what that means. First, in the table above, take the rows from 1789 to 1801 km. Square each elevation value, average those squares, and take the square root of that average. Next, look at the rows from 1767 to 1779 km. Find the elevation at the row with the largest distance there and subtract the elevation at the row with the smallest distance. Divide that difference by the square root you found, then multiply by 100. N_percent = 8.9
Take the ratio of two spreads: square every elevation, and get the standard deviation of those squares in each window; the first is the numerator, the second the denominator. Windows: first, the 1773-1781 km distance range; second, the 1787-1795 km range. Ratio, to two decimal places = 1.28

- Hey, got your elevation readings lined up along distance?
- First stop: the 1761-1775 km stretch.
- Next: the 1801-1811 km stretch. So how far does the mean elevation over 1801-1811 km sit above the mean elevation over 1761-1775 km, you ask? 1.5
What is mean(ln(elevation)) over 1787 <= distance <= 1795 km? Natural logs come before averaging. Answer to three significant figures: 2.52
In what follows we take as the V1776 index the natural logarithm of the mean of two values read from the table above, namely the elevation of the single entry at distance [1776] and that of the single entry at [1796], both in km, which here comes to 2.49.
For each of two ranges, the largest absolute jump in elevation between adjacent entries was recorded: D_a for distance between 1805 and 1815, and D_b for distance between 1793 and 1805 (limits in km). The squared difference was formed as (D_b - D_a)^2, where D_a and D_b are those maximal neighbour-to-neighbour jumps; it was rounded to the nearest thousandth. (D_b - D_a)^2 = 0.073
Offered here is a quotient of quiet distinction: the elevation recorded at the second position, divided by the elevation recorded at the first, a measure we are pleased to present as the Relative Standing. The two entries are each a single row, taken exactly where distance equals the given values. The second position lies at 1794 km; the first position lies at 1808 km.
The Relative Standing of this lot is 1.05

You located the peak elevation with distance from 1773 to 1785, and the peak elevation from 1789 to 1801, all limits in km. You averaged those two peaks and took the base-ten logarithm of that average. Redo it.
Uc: 1.11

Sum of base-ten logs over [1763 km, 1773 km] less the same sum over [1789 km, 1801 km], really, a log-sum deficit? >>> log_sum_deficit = -1.5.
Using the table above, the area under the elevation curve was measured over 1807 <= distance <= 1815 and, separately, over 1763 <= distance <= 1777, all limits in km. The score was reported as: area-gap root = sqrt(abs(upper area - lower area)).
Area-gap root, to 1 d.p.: 7.2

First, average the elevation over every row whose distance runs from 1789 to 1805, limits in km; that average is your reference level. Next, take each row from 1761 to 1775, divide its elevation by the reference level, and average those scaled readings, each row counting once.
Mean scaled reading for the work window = 0.86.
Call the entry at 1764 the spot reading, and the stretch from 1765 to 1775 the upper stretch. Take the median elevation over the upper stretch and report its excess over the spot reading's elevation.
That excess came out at 0.2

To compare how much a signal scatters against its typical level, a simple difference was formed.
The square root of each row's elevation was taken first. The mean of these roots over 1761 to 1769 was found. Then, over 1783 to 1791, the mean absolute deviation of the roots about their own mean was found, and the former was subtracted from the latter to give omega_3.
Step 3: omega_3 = -3.28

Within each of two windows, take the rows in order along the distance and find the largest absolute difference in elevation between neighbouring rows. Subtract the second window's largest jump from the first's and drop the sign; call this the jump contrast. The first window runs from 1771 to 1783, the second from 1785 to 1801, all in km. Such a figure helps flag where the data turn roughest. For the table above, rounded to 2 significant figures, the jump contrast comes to 0.35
